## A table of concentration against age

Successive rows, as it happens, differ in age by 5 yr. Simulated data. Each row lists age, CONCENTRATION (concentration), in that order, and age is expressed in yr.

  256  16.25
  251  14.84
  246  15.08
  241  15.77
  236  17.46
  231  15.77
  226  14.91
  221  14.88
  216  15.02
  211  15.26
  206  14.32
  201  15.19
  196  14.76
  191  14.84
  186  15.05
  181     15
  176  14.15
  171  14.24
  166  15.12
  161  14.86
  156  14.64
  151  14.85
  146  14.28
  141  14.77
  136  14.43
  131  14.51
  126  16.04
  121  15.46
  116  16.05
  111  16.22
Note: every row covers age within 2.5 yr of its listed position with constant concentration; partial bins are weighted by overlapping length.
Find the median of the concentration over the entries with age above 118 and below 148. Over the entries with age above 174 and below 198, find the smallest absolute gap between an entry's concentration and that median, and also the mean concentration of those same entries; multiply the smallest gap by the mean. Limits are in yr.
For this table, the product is 1.8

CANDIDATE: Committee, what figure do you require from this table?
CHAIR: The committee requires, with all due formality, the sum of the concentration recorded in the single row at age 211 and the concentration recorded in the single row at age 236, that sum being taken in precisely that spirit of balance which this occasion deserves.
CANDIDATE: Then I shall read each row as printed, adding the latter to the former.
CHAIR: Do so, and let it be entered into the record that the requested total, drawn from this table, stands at 32.7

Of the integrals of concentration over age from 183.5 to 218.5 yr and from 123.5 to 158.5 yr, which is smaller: 517.6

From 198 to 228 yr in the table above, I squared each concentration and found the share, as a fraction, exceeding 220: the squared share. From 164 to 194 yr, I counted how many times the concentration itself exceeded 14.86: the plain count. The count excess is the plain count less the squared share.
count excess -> 2.17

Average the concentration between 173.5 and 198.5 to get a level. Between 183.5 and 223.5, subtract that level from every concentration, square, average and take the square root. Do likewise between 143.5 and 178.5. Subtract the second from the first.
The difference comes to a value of -0.07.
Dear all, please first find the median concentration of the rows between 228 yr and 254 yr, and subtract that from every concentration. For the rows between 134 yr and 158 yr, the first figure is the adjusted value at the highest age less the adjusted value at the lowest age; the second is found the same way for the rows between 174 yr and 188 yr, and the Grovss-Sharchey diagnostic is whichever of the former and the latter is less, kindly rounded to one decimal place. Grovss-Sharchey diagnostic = 0.2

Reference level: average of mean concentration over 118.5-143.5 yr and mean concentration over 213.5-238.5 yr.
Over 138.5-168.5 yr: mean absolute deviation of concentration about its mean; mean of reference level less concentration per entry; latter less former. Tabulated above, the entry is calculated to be 0.38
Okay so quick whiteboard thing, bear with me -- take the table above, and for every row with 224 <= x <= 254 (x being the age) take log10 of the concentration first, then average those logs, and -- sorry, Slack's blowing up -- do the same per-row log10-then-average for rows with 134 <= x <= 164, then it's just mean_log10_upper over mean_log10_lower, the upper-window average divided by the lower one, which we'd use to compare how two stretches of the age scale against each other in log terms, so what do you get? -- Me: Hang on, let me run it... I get 1.024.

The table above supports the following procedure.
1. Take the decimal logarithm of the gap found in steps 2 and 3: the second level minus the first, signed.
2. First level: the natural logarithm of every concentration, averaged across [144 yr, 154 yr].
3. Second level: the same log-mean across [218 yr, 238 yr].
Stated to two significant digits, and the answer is -1.1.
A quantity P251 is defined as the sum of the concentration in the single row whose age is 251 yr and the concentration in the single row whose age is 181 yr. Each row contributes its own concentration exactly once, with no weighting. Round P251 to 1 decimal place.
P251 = 29.8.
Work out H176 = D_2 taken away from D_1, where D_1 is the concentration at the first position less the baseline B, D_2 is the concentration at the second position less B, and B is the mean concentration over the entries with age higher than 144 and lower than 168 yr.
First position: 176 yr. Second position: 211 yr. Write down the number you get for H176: -1.1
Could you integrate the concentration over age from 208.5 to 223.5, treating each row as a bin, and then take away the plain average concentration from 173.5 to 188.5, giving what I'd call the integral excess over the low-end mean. 211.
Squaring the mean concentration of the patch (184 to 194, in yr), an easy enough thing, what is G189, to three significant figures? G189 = 223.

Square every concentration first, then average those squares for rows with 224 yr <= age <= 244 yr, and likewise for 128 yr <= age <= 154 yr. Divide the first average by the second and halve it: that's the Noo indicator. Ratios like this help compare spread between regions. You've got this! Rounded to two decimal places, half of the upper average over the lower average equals 0.60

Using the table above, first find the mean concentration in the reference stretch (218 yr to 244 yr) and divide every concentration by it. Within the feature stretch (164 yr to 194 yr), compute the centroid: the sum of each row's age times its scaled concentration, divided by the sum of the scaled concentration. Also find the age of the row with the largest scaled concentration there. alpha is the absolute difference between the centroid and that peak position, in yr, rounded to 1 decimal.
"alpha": 12.6 yr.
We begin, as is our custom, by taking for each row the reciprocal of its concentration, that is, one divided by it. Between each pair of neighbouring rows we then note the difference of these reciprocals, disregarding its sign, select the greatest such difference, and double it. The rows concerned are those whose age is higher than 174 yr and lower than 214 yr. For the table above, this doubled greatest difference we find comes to 0.0086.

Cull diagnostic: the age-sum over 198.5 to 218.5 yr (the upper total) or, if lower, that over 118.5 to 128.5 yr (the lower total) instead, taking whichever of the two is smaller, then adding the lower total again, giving 63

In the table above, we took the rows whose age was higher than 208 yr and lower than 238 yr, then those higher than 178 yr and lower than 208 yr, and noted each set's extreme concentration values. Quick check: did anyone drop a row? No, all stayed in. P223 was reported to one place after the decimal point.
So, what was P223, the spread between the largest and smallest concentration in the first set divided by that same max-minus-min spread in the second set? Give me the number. 3.0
